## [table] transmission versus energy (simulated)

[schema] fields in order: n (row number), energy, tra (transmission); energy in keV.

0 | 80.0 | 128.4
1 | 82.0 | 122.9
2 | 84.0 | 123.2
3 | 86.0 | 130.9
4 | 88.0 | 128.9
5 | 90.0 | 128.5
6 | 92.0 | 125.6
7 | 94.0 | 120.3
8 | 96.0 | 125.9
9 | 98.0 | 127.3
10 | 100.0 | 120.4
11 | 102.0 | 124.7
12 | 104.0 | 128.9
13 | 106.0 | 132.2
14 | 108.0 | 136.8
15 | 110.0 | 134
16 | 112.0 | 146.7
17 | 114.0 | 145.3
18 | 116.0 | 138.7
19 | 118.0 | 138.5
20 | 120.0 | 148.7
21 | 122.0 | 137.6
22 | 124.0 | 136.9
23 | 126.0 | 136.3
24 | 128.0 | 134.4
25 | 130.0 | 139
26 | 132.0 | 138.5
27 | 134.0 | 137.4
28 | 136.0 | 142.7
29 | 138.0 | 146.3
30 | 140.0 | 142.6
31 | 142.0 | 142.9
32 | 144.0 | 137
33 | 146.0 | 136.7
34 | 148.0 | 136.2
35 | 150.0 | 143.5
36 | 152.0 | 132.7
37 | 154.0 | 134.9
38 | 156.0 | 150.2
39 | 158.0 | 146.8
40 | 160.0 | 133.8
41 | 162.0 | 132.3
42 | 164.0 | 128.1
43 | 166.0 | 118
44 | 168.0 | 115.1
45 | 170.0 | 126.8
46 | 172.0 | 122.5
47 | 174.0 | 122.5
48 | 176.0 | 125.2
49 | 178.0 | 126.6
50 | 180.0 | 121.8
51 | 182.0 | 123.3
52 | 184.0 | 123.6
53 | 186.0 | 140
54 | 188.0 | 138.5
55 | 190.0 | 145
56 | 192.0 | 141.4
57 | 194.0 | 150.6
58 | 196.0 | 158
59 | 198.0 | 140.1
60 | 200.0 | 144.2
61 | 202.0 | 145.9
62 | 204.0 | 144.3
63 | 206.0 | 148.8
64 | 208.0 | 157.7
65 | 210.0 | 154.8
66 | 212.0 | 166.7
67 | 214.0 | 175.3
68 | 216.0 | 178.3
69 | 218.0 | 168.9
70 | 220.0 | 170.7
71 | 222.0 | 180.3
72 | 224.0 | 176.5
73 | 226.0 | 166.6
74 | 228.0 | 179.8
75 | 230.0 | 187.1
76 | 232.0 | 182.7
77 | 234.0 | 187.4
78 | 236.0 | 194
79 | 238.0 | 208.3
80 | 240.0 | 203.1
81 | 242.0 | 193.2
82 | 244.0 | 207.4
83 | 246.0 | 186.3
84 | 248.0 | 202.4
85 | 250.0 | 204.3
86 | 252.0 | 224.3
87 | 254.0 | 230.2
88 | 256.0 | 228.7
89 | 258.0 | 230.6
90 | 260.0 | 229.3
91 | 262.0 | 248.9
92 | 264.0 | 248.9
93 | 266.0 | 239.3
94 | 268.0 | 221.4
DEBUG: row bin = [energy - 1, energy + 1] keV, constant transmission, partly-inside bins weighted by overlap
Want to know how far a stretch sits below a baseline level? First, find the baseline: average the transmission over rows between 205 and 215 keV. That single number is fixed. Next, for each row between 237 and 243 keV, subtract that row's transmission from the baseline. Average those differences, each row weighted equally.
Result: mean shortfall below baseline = -41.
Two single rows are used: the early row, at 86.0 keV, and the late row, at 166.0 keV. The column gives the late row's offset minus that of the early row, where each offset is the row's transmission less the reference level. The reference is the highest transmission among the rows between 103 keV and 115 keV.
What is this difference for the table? -13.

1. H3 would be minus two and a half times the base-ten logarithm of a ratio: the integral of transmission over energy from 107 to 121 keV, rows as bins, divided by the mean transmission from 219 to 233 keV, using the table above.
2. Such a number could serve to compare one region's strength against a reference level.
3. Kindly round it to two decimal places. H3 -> -2.62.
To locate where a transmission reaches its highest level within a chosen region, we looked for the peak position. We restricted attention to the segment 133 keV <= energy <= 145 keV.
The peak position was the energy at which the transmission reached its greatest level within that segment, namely 138.0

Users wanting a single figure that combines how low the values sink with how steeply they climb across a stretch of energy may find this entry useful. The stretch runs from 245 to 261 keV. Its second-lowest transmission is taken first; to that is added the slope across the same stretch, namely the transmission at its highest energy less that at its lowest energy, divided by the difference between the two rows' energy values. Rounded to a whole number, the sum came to 205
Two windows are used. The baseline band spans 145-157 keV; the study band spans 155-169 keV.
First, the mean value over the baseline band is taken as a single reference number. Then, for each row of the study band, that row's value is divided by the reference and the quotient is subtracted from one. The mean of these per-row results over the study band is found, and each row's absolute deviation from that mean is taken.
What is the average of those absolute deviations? 0.07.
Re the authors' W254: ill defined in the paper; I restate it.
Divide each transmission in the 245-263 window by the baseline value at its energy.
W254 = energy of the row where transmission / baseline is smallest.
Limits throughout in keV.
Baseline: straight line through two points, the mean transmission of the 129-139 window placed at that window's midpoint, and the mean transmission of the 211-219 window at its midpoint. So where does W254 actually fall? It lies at 246.0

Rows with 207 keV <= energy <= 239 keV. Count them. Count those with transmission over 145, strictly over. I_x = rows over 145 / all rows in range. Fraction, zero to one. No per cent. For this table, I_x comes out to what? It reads 1.00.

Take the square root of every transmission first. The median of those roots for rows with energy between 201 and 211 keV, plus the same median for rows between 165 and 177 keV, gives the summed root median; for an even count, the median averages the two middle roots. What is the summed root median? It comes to 23.3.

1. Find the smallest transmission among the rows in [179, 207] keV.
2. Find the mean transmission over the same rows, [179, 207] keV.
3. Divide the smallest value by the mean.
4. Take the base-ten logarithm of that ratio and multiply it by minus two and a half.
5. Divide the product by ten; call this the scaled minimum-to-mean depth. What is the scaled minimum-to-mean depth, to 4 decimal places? 0.0154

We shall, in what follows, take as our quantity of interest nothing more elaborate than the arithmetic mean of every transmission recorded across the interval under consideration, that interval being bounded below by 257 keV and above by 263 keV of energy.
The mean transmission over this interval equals 236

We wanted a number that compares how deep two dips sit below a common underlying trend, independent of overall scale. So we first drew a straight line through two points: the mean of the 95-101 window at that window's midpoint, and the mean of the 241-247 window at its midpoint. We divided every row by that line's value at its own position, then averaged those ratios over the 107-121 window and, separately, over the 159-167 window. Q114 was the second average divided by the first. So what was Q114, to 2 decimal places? 0.77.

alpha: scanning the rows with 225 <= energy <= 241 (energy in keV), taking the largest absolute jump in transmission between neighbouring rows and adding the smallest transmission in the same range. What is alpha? 181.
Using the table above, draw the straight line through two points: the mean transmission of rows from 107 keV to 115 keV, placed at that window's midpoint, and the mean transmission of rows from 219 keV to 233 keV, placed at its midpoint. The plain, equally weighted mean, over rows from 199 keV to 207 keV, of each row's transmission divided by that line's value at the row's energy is 0.86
